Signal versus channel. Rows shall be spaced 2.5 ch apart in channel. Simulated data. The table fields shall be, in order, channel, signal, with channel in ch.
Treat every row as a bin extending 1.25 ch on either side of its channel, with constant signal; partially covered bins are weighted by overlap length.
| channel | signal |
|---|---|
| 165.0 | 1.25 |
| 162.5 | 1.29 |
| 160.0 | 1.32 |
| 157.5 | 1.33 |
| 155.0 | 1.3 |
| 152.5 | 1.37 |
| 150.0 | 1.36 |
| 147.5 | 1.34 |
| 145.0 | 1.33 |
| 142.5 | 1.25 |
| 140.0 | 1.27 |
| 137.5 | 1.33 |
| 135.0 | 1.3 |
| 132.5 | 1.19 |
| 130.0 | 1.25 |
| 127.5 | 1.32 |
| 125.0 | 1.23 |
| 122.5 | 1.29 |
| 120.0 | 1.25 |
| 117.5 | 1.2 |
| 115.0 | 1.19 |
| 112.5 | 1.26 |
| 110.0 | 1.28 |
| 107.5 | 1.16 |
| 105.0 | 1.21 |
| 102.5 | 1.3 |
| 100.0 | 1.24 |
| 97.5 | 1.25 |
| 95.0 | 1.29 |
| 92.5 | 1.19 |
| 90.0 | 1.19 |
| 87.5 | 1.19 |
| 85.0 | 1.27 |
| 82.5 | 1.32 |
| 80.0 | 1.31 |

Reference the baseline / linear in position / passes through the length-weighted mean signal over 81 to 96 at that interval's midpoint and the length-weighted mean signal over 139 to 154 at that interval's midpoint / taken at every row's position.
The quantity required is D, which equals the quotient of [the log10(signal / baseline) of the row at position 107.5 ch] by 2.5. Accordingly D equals -0.015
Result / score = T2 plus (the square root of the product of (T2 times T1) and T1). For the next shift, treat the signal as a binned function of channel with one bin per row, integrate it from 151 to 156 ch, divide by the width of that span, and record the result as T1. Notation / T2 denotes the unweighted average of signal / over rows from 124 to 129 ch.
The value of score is 2.79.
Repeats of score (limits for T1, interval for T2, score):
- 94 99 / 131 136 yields 2.66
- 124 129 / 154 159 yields 2.78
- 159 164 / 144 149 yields 2.84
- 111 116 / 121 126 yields 2.64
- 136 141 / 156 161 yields 2.82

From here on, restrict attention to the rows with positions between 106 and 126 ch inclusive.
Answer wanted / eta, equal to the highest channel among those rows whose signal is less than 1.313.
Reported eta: 125.0 ch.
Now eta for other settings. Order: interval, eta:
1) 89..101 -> 100.0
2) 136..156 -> 155.0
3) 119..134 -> 132.5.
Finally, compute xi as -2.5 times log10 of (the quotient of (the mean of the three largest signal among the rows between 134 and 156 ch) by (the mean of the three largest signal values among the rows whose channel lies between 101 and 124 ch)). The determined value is -0.05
